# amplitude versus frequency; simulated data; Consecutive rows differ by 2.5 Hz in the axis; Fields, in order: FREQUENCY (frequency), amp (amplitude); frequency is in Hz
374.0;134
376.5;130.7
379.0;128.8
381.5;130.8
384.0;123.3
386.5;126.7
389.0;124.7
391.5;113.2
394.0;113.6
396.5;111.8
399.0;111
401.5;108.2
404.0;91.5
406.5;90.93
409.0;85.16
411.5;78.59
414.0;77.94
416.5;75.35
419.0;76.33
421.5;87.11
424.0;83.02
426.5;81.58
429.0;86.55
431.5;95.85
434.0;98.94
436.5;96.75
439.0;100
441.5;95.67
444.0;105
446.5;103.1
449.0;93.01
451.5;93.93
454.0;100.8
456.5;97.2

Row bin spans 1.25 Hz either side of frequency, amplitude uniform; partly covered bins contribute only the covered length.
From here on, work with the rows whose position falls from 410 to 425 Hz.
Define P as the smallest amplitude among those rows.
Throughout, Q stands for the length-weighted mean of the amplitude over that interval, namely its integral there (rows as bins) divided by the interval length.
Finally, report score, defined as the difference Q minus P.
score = 4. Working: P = 75.35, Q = 80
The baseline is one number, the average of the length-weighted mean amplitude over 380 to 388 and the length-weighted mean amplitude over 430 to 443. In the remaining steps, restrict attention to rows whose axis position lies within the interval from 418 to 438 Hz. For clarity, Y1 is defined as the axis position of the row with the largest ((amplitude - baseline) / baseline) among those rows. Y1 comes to 434.0 Hz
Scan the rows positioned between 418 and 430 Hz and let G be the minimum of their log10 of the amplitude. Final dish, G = 1.88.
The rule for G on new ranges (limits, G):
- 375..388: 2.09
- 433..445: 1.98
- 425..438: 1.91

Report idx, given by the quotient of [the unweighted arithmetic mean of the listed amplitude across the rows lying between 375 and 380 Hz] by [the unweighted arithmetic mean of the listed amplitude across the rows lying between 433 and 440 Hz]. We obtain 1.32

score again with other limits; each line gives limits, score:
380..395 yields 9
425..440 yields 11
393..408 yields 13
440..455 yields 6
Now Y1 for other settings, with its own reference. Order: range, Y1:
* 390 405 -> 394.0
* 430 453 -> 444.0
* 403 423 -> 404.0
